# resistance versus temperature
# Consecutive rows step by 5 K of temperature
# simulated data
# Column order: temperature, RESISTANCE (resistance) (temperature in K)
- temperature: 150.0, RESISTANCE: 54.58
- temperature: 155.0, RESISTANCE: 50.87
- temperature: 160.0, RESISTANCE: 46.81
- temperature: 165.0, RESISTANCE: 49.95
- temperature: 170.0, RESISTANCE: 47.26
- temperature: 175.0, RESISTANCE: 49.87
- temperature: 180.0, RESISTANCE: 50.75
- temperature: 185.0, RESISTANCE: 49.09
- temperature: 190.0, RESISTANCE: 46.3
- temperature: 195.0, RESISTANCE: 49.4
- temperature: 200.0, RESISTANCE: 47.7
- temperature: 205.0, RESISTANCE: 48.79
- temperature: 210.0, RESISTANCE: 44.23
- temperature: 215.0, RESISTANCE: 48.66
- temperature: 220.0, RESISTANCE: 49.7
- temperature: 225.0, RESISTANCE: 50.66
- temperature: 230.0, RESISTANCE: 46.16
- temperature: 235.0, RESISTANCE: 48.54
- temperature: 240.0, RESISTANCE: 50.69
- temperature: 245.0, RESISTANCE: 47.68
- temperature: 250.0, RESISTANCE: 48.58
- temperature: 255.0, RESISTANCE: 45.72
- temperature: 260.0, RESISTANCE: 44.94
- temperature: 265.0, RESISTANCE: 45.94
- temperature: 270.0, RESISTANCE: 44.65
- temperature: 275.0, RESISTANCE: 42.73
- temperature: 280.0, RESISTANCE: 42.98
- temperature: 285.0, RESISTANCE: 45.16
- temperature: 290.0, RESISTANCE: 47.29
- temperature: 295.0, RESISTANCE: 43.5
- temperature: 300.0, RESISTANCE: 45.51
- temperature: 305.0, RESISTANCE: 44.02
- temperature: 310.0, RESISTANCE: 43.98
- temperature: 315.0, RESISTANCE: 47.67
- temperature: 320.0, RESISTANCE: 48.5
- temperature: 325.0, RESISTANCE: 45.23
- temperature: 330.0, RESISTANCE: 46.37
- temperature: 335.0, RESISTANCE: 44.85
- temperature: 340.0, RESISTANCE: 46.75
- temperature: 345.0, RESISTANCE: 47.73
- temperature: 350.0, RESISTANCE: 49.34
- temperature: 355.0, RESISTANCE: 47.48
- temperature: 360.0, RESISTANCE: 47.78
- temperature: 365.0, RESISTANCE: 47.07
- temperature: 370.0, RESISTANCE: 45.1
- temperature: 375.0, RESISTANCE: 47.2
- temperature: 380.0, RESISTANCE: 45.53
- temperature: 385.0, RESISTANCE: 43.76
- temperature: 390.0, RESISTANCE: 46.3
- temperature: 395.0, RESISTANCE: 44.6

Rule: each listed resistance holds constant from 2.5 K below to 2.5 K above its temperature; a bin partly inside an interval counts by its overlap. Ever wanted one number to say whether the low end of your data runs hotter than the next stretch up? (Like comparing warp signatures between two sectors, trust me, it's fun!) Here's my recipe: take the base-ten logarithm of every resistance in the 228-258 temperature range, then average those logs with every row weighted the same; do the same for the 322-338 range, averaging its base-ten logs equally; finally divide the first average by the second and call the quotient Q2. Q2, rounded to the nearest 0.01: 1.01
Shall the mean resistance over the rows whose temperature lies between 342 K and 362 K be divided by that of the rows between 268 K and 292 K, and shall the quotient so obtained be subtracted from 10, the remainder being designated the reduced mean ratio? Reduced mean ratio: 8.92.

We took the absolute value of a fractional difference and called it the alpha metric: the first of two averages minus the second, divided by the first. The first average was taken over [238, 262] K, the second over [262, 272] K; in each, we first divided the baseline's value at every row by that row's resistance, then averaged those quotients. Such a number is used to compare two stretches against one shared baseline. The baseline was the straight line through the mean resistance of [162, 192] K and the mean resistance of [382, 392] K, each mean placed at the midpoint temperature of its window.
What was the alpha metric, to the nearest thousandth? 0.040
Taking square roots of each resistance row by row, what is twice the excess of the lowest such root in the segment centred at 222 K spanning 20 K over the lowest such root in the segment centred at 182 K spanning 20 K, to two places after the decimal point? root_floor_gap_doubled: -0.02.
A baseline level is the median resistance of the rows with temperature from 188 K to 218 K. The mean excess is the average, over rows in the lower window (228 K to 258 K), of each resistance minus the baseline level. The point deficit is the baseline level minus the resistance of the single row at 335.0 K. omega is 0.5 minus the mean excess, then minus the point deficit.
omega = -2.5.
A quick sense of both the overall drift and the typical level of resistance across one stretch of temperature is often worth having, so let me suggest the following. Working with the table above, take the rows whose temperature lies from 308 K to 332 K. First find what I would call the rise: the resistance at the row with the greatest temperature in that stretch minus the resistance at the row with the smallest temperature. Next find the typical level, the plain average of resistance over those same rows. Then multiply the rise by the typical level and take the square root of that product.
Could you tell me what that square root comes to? 11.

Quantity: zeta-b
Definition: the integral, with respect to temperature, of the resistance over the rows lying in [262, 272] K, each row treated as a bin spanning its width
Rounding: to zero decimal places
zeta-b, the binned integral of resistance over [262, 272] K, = 453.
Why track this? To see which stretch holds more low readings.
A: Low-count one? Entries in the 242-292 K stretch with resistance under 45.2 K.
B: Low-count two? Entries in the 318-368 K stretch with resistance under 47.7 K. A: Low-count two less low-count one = 1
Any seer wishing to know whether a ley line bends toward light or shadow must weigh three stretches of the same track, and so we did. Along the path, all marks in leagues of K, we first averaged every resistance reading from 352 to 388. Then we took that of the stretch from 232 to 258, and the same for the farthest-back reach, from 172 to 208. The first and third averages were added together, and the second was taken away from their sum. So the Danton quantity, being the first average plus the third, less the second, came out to 46.9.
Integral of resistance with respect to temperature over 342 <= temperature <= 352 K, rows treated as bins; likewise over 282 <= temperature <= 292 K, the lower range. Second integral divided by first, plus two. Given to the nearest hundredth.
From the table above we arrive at 2.95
